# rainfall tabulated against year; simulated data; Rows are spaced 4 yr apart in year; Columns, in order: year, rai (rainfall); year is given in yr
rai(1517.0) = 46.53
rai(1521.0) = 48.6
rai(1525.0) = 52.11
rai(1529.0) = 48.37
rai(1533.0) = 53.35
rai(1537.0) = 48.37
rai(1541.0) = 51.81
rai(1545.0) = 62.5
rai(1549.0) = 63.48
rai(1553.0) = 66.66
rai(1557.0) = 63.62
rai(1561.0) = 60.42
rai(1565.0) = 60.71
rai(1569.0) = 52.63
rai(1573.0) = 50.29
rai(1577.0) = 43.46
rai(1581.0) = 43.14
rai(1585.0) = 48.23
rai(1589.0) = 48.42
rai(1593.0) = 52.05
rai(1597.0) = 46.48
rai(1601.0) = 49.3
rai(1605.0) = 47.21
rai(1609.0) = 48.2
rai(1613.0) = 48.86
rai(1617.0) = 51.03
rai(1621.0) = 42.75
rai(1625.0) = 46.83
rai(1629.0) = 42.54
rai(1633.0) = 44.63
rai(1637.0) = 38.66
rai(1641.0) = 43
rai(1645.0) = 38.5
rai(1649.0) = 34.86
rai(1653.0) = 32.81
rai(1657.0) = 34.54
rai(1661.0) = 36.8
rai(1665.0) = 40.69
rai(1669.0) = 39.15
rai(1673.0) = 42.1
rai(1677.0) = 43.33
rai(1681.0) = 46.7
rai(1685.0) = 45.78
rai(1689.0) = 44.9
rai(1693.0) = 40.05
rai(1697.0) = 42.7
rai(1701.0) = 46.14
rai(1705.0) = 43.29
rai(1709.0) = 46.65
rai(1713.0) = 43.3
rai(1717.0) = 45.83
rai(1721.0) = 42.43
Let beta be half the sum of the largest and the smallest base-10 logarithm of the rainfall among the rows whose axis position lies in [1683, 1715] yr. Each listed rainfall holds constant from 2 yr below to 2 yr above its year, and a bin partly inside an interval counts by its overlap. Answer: 1.64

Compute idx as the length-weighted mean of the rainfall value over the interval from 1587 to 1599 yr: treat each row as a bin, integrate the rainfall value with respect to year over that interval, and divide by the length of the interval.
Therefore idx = 49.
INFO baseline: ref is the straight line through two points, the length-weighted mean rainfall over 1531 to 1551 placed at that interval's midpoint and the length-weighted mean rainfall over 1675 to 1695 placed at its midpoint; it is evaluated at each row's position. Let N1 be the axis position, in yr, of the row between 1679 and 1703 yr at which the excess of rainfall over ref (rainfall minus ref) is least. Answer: 1693.0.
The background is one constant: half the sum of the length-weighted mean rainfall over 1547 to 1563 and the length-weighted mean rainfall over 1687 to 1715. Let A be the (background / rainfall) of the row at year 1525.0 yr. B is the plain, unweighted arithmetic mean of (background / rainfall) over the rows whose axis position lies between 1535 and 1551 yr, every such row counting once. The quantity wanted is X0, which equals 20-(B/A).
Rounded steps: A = 1.03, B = 0.96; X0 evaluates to 19.1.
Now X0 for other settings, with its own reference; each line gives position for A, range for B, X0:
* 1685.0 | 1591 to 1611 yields 19.1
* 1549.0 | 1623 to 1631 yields 18.6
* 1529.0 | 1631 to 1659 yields 18.7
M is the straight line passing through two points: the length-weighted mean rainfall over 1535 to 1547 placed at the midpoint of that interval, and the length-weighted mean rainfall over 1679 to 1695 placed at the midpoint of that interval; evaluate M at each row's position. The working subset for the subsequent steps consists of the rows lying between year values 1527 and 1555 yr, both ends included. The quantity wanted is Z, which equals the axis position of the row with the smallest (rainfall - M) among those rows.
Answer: 1529.0 yr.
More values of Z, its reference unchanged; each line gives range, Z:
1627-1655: 1653.0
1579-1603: 1581.0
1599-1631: 1621.0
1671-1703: 1693.0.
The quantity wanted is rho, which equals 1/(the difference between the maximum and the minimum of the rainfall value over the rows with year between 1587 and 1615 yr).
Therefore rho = 0.180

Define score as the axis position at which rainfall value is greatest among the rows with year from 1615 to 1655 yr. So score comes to 1617.0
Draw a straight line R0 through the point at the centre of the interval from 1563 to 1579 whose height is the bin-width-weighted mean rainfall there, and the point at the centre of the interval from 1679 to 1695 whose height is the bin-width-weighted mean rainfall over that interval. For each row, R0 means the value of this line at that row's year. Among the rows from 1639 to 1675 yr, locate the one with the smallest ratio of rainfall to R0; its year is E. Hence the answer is 1653.0 yr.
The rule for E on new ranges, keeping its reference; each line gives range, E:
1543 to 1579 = 1577.0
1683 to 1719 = 1693.0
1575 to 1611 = 1581.0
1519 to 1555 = 1521.0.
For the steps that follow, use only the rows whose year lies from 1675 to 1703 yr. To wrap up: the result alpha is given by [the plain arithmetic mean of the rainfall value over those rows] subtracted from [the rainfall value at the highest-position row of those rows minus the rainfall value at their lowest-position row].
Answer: -41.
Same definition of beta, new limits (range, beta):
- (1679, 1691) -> 1.66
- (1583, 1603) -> 1.69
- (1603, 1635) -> 1.67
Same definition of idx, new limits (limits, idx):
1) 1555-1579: 55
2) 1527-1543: 50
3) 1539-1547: 57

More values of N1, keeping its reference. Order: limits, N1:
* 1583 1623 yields 1621.0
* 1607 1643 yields 1637.0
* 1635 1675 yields 1653.0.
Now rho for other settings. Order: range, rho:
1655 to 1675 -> 0.132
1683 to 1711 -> 0.152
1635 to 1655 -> 0.098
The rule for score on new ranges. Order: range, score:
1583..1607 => 1593.0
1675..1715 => 1681.0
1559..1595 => 1565.0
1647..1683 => 1681.0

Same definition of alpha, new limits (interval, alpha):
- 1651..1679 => -28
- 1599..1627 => -50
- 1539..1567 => -52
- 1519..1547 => -38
